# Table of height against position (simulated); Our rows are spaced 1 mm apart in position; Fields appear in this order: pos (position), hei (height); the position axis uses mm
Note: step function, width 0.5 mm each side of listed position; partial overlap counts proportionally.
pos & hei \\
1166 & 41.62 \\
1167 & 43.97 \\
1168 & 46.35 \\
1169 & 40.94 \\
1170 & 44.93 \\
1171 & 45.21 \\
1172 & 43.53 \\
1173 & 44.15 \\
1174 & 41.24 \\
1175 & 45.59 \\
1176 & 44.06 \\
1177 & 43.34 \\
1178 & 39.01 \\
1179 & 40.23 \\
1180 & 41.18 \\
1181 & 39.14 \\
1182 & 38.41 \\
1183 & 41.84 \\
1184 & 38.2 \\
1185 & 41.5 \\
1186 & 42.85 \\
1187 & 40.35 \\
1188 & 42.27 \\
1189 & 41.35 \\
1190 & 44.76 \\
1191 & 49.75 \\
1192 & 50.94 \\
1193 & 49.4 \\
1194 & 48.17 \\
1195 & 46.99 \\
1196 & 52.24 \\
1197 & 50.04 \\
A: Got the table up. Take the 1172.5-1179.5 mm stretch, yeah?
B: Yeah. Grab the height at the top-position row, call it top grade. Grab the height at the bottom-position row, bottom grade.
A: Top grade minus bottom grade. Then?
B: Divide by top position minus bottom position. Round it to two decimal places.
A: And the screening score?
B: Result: -0.65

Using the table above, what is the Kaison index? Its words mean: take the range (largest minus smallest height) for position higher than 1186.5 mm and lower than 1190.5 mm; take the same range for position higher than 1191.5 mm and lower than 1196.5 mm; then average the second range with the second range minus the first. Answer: 3.0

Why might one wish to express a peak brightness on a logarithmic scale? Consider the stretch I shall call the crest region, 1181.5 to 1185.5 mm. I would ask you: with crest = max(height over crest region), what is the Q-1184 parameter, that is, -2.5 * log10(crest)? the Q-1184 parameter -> -4.05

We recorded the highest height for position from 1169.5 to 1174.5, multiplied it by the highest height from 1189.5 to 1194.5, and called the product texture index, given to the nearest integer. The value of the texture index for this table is 2303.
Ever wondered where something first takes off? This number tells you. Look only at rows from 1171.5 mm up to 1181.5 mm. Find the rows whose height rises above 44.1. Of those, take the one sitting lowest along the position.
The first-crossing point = 1173 mm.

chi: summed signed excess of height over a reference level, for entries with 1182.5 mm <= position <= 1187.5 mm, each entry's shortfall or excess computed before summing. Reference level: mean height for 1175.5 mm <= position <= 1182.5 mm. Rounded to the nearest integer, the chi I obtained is 1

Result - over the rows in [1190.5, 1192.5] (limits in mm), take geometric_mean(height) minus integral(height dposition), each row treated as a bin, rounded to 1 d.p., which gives -50.3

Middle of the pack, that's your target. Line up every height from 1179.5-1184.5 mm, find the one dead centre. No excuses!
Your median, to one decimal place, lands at 39.1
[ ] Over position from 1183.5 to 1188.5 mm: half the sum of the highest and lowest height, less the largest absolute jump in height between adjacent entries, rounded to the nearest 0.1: 37.2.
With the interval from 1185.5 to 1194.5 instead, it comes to 40.7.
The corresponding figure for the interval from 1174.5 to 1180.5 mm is 38.0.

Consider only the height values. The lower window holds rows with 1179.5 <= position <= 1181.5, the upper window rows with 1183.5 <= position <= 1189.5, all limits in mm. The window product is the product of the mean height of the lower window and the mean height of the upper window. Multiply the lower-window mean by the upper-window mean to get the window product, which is 1650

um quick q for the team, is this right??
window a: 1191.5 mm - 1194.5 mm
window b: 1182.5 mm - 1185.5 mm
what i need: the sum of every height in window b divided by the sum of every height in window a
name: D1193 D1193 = 0.82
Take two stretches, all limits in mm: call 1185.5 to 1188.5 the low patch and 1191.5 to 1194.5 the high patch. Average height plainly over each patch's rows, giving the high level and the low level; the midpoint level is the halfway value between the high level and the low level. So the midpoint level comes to 45.7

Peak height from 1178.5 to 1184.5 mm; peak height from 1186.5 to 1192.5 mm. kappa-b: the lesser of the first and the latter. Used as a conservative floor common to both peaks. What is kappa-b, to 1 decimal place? 41.8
